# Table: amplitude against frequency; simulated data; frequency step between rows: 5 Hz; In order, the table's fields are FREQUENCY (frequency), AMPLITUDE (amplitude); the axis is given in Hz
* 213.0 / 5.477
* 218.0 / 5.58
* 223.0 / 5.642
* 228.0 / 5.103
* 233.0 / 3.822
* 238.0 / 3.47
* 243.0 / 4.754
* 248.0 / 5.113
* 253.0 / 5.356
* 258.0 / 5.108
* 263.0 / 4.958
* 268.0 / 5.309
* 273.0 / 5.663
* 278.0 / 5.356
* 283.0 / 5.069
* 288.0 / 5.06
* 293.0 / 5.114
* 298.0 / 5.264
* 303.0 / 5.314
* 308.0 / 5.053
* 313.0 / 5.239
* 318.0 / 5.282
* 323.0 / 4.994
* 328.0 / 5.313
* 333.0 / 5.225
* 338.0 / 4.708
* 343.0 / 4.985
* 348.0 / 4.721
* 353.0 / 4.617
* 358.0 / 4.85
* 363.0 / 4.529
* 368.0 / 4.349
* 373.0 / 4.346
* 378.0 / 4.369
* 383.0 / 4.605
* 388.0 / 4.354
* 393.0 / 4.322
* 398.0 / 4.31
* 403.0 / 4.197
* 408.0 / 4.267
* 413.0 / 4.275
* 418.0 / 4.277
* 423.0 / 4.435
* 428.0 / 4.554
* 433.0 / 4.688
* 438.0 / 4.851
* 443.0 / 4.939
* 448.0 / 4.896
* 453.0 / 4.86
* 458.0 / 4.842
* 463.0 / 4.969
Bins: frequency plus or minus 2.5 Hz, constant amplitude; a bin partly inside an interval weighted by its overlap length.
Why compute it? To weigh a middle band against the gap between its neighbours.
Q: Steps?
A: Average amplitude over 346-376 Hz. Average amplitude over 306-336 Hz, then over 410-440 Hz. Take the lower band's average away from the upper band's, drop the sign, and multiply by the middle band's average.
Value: 3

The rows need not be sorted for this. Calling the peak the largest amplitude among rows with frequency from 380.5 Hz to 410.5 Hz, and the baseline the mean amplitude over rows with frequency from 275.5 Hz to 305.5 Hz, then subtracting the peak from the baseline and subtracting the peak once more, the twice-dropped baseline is -4.0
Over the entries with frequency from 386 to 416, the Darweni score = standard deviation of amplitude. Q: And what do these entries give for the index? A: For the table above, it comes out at 0.05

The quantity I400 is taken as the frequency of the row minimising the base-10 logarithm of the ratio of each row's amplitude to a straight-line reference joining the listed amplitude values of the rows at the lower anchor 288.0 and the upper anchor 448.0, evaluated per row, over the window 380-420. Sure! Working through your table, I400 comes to 403.0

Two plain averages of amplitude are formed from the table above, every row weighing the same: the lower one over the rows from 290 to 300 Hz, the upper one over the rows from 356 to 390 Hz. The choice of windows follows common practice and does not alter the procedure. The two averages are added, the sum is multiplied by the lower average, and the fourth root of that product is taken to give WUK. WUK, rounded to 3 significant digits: 2.66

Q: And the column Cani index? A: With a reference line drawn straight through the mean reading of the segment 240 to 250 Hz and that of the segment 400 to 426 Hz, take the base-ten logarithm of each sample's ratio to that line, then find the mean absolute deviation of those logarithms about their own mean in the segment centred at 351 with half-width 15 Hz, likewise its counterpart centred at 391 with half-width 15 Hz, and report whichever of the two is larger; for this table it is 0.0111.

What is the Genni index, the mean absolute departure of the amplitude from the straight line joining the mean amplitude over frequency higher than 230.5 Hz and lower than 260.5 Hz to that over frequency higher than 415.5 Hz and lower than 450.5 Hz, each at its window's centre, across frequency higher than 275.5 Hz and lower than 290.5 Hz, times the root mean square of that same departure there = 0.31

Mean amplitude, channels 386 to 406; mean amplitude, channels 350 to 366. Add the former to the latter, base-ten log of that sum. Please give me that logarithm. 0.95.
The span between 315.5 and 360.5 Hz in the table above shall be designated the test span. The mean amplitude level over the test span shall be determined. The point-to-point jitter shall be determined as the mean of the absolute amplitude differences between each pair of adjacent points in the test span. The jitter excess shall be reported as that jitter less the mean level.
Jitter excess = -4.7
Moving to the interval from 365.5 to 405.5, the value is -4.3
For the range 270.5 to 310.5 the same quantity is -5.1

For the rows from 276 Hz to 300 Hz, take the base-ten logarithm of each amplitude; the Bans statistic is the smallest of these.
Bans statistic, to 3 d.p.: 0.704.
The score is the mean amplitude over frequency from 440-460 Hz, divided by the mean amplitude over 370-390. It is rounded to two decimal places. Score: 1.11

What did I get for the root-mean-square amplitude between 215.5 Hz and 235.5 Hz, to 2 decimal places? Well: 5.09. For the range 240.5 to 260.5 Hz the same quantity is 5.09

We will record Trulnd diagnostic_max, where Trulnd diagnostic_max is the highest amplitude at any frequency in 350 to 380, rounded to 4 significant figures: 4.850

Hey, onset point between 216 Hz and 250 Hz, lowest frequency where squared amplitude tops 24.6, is 218.0 Hz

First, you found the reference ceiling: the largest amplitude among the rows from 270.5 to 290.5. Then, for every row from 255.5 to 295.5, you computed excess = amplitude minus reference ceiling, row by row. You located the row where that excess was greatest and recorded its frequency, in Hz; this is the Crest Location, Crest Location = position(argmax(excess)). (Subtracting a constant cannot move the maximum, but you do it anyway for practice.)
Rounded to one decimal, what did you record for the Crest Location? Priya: 273.0 Hz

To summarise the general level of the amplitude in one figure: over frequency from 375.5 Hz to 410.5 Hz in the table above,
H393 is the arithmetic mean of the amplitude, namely 4.3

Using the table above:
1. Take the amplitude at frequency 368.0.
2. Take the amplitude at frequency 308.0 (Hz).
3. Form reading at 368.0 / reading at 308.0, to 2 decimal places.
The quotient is 0.86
